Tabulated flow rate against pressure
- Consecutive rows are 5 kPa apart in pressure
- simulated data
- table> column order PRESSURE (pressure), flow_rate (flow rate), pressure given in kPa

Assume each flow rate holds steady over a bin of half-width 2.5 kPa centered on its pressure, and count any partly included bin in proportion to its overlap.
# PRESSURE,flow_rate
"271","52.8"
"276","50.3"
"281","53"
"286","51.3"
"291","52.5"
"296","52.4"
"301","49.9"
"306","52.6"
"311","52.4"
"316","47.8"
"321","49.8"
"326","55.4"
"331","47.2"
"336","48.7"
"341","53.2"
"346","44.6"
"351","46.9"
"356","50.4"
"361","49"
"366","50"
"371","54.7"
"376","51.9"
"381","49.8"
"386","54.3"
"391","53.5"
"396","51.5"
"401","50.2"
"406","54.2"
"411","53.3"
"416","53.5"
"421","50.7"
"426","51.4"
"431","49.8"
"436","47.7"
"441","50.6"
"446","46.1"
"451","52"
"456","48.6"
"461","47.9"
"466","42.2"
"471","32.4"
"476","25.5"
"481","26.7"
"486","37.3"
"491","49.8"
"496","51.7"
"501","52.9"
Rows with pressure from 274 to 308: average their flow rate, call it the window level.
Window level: 51.7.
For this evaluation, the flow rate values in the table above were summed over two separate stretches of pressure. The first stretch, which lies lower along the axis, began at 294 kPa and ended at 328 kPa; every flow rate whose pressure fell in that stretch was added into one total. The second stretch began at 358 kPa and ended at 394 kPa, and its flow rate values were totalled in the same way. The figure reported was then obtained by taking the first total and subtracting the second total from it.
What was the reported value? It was -3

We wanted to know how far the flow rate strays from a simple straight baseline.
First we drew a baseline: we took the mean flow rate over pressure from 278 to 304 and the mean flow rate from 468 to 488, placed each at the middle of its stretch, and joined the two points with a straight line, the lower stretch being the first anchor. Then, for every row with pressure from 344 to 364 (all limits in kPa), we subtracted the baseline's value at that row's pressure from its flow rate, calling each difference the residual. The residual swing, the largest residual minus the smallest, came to 6.9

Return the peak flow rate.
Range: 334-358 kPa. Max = 53.2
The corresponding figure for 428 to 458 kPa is 52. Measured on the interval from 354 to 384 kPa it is 54.7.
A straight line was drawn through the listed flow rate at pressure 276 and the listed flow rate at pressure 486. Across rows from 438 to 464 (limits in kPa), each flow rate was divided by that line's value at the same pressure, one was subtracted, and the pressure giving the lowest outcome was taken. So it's 446 kPa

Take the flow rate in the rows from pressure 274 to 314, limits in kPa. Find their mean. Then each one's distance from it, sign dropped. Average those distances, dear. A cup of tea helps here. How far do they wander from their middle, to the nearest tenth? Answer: 1.0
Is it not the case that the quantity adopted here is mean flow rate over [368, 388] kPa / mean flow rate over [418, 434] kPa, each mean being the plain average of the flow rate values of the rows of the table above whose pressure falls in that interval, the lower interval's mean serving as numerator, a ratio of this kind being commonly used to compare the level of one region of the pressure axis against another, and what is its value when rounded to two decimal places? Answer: 1.04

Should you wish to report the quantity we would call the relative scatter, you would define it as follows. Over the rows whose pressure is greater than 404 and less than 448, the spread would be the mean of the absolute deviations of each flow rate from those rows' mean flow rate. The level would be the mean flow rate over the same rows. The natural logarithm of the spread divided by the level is -3.22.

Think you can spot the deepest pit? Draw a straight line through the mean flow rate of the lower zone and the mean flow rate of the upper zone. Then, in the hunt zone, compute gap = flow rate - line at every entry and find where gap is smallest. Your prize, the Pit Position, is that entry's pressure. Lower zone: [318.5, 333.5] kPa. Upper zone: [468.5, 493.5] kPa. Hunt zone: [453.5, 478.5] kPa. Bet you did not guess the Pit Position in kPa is 476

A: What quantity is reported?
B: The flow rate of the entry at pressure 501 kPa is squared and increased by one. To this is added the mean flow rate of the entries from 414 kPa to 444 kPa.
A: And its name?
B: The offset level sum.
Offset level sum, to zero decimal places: 2850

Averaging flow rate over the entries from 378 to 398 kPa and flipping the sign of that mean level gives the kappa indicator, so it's -52.3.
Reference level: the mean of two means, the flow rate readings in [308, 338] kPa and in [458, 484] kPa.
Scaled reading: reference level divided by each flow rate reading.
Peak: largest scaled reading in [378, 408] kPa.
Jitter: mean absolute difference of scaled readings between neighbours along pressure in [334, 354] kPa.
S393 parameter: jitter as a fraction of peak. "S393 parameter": 0.11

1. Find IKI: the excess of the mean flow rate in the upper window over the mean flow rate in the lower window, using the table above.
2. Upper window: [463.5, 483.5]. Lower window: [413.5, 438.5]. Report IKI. -18.9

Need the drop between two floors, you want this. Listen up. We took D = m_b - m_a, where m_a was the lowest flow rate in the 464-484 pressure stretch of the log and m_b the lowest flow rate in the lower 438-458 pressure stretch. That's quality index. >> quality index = 20.6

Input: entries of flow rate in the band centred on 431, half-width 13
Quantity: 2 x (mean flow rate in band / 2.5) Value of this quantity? 40.0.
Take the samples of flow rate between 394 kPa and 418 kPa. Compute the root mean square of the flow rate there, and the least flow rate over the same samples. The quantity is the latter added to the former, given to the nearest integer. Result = 103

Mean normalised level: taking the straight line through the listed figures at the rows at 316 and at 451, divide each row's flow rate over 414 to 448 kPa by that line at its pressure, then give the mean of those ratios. 0.97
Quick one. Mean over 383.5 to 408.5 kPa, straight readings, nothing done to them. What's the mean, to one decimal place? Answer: 52.7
